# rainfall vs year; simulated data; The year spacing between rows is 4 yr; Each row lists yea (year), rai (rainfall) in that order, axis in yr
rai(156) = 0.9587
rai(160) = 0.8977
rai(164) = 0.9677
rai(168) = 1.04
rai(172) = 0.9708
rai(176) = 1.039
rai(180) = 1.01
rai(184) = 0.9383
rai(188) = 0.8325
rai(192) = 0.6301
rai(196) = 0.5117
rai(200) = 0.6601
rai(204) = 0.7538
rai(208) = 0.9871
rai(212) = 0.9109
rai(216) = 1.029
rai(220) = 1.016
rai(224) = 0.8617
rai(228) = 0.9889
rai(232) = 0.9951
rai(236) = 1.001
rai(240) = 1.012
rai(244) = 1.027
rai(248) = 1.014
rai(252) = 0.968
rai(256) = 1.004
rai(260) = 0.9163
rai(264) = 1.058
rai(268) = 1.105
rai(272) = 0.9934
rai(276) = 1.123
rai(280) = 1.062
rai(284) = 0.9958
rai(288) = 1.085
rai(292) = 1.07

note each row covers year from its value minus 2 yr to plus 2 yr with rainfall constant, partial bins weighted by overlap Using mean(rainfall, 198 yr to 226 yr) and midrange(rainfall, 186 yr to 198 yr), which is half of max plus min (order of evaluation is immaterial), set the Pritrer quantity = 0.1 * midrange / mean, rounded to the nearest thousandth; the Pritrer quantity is 0.076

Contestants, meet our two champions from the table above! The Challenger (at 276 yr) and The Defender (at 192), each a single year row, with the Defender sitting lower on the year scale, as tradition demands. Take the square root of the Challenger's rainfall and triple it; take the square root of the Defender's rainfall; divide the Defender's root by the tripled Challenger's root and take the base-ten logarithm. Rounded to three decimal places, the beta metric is -0.603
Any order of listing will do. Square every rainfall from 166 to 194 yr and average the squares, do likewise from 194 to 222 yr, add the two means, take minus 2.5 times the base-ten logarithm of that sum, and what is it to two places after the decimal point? -0.52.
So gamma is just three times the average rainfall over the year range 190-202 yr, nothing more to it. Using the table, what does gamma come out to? 1.80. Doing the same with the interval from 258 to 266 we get 2.96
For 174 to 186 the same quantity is 2.99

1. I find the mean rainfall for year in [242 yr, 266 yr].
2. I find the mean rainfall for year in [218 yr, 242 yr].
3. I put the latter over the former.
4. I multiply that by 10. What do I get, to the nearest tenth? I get 9.8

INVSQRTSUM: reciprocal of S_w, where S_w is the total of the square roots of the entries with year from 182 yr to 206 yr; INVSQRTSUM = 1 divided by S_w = 0.197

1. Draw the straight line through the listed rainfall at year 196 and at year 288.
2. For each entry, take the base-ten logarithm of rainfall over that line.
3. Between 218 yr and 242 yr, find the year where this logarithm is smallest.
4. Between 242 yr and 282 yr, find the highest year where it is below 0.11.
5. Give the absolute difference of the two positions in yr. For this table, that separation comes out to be 56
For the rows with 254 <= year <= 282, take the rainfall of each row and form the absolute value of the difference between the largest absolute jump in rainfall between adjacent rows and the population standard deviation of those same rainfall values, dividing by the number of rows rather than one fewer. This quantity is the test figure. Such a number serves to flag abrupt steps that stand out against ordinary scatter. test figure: 0.076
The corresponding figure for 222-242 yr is 0.072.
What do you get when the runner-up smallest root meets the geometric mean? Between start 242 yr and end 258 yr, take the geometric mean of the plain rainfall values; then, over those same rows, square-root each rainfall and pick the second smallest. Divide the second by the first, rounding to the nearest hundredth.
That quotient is 1.00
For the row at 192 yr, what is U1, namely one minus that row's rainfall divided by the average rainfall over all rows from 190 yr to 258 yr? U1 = 0.30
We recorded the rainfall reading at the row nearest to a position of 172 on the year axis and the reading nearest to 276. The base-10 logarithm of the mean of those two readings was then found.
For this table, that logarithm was 0.020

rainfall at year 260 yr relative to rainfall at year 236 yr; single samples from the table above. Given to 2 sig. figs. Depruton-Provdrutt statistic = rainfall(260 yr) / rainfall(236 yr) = 0.92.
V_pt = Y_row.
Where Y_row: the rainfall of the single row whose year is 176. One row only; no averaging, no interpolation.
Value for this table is 1.039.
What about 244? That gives 1.027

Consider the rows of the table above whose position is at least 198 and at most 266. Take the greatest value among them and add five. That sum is 6.06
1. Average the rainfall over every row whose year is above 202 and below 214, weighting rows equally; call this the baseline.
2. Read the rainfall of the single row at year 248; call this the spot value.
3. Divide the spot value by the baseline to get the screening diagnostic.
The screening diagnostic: 1.15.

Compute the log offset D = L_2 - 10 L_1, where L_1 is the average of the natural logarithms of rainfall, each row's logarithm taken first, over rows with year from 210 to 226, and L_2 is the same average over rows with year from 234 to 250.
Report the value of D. 0.51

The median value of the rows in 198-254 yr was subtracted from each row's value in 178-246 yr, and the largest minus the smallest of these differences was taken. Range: 0.52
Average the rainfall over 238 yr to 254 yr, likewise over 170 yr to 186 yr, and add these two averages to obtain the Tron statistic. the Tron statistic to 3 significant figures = 1.99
